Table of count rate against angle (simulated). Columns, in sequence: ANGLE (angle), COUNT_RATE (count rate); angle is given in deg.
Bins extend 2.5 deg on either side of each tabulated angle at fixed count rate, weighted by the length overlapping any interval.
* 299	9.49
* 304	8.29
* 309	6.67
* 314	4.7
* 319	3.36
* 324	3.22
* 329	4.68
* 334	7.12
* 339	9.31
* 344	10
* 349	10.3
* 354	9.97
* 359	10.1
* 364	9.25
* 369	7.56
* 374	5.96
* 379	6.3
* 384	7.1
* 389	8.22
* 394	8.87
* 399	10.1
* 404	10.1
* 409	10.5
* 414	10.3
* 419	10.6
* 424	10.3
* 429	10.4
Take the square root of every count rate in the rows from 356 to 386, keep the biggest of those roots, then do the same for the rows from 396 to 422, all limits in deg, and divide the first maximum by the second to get 0.98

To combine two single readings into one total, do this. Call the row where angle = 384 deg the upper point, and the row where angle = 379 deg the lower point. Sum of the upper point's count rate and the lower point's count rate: 13.4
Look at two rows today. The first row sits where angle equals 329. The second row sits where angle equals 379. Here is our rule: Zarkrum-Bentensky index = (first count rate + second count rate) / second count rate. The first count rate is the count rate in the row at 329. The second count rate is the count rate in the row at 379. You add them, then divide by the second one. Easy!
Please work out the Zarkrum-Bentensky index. 1.7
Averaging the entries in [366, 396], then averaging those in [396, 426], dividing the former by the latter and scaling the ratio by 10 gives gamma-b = 7.1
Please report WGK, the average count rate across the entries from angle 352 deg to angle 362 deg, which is 10.0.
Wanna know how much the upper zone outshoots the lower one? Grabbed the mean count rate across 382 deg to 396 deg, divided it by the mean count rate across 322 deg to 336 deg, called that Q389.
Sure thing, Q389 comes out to 1.6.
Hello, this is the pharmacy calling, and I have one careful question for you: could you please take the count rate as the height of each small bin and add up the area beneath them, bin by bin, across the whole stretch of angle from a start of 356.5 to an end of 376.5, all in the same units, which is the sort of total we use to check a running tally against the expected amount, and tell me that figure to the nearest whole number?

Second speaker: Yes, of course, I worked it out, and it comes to 164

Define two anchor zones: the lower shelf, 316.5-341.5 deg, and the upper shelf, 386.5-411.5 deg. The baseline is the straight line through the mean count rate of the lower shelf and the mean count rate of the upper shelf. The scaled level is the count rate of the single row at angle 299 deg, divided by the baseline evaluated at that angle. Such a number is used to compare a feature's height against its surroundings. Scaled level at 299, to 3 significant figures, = 2.49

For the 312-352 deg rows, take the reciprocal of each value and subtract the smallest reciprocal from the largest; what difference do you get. 0.21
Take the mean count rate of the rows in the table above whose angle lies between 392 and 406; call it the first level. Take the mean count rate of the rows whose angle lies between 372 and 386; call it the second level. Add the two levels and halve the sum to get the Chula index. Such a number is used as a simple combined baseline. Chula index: 8.1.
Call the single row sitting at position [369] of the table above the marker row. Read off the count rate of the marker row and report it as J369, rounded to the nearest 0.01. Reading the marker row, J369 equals 7.56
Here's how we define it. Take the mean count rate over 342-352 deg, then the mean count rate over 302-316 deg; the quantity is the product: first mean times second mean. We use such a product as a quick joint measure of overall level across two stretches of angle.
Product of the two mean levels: 67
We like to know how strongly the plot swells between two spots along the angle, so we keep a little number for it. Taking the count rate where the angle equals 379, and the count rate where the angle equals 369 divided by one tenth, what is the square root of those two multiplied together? 21.8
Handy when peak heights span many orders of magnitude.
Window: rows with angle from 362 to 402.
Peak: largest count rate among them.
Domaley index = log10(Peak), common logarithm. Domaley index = 1.004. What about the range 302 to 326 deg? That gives 0.919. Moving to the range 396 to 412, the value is 1.021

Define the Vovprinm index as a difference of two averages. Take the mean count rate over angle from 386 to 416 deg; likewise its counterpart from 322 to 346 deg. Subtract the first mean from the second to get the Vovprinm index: -2.8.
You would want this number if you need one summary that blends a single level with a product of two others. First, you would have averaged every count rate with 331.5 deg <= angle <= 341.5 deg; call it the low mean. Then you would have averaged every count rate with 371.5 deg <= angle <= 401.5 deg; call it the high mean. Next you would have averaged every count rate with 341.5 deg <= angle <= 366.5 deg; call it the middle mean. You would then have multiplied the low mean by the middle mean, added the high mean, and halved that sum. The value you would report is 45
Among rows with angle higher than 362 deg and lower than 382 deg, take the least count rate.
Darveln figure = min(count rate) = 5.96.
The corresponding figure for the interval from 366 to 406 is 5.96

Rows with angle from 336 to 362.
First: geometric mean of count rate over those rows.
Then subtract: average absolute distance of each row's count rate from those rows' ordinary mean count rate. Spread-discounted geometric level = 10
